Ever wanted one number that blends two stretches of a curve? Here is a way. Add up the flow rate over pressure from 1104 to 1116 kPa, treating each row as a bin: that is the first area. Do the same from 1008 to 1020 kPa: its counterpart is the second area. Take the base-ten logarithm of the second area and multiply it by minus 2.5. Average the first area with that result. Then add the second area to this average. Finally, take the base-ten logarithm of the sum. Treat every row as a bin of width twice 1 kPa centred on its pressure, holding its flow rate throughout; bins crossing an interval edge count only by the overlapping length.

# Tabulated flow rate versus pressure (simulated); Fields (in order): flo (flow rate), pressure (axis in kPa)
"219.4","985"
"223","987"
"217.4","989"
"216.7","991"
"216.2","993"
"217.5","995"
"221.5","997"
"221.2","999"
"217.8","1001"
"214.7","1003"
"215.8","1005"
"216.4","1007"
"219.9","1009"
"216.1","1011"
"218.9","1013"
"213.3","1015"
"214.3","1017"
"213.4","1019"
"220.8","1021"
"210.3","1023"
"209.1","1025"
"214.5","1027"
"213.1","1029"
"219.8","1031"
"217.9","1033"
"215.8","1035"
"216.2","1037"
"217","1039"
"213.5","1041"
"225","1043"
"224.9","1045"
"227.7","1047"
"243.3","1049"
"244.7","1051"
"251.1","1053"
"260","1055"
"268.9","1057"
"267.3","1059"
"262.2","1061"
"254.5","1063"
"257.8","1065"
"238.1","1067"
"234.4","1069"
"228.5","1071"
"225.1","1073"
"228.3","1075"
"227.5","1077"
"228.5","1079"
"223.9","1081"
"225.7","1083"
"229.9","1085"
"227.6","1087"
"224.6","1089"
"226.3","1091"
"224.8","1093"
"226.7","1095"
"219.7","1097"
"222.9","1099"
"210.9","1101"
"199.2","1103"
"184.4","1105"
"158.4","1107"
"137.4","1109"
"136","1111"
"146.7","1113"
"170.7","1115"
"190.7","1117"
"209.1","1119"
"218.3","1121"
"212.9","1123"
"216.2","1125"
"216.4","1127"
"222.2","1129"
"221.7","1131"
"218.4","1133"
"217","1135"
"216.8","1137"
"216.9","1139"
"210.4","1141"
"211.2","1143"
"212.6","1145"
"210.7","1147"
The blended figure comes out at 3.55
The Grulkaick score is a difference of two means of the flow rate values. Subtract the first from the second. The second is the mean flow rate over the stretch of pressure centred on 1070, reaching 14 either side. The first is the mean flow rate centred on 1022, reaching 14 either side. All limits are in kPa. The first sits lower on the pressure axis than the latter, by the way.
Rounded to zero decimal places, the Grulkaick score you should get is 25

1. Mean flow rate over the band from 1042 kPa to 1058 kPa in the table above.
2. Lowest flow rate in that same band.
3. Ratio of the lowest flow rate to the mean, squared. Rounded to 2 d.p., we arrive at 0.86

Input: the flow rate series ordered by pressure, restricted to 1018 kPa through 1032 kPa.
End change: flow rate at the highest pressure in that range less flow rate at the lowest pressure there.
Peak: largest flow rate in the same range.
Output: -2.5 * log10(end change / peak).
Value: 3.84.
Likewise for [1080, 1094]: 6.02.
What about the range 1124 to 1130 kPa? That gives 3.92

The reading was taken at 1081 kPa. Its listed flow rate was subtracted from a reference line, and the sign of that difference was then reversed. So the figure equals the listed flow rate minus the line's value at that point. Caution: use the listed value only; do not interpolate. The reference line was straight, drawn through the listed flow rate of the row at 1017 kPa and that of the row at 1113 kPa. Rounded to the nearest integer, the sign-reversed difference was 55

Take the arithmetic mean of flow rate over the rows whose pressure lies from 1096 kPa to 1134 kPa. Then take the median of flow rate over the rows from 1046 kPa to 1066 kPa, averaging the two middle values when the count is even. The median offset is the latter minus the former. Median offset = 61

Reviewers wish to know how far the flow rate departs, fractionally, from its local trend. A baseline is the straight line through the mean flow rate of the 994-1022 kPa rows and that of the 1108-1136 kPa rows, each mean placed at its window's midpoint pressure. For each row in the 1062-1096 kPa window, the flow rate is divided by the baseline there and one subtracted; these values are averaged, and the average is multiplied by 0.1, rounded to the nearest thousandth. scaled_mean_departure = 0.014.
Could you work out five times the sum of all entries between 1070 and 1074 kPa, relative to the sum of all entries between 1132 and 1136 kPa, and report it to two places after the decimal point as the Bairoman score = 5.21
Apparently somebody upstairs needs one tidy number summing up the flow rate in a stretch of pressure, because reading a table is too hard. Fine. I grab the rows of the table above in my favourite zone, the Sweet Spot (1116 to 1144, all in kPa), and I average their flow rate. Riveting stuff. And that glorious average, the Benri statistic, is 214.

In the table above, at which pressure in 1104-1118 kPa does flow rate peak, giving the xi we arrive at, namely 1117 kPa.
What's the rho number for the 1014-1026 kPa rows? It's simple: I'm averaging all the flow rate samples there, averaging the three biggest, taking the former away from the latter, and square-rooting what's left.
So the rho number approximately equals 1.6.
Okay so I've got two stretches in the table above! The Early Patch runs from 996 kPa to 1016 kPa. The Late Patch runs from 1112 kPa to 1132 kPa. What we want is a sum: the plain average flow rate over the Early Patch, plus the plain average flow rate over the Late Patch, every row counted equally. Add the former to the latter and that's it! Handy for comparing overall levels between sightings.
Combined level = 420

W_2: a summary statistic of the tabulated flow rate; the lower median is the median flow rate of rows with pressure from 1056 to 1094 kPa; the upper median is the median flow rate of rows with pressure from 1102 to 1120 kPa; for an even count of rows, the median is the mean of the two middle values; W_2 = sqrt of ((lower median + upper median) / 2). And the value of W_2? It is 14.1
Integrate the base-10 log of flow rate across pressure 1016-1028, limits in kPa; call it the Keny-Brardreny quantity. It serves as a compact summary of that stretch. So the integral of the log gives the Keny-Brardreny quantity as 28.0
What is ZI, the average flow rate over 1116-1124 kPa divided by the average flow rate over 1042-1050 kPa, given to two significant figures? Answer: 0.90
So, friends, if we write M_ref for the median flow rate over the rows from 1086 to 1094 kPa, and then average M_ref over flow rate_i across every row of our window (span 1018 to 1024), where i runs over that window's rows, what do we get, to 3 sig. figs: 1.05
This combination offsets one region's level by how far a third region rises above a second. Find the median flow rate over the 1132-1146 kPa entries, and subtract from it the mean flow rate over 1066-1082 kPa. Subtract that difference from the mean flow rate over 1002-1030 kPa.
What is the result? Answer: 228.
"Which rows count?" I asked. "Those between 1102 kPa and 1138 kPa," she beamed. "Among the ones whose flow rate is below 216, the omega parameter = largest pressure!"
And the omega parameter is 1123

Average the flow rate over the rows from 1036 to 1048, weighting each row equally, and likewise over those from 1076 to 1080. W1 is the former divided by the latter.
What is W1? 0.97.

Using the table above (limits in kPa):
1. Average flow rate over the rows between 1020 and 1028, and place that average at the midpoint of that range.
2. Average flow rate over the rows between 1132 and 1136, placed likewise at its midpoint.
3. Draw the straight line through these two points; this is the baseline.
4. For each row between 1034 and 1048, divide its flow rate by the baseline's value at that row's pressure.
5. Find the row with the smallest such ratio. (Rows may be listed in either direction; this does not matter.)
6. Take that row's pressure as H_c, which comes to 1041 kPa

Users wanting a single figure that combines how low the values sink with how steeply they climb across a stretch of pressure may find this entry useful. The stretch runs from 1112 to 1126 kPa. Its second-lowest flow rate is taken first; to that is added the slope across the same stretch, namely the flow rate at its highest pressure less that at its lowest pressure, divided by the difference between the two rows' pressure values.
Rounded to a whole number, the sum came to 176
